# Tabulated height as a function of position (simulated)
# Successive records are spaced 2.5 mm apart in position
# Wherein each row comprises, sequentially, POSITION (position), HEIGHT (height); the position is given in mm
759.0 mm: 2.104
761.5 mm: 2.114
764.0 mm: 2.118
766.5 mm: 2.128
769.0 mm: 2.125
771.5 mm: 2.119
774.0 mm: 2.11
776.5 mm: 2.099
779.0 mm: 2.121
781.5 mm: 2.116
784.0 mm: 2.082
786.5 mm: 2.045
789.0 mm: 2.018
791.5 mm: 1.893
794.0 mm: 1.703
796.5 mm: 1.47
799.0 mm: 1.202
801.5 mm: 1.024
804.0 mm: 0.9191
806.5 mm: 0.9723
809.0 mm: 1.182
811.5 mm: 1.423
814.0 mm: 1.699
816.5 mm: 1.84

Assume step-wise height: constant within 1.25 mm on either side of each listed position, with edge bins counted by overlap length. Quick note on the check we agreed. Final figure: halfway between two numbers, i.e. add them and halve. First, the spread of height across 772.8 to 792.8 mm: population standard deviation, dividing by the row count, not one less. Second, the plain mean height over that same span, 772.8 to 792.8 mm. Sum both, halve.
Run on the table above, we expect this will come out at 1.07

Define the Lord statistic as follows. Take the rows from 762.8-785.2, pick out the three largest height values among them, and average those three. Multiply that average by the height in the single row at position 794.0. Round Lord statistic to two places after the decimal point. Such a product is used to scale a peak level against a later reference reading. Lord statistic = 3.62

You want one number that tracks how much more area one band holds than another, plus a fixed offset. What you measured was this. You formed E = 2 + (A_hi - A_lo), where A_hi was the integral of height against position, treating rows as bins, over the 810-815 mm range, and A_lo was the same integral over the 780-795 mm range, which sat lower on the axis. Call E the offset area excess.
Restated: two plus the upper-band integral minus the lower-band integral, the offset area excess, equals -20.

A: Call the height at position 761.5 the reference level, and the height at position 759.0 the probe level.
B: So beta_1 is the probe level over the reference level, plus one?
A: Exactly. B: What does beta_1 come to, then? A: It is 2.00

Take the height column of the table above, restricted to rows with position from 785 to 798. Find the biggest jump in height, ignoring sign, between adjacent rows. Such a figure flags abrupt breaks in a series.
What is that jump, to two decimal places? 0.23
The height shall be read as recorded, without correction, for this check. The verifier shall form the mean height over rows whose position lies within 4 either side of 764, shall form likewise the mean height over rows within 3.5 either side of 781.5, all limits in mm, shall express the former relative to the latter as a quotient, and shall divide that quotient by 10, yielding 0.101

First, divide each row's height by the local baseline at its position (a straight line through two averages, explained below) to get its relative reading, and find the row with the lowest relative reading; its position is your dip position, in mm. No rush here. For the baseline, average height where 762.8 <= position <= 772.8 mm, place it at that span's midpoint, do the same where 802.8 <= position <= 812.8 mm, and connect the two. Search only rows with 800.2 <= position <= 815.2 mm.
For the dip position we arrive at 804.0 mm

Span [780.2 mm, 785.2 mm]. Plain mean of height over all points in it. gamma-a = 2.1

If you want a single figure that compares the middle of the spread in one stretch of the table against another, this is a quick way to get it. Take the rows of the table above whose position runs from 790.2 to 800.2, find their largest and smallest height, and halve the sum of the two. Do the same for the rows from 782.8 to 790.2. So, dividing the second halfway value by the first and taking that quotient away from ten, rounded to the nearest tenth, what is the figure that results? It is 8.7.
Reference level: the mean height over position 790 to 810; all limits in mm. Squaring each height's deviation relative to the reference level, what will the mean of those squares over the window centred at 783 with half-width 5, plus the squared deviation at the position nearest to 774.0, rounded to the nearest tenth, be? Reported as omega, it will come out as 1.3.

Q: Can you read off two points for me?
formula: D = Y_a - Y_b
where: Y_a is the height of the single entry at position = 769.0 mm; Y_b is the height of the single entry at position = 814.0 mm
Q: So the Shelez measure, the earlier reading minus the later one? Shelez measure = 0.43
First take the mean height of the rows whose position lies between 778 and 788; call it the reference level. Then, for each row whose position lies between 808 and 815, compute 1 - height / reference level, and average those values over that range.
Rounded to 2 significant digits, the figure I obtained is 0.31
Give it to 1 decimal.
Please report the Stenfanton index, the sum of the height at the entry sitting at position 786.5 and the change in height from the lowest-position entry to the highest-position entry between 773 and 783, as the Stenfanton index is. 2.1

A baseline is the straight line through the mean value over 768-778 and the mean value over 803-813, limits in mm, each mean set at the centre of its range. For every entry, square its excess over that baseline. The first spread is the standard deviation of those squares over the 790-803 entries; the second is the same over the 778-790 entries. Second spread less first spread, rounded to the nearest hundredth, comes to 0.00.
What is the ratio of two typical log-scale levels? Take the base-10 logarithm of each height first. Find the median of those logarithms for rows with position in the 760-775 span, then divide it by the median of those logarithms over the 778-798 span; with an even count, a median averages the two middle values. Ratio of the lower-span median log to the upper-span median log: 1.1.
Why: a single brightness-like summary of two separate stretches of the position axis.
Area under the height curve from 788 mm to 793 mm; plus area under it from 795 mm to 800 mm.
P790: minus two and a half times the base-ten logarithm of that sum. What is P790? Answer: -3.04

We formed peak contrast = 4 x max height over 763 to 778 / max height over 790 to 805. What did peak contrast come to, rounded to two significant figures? 4.5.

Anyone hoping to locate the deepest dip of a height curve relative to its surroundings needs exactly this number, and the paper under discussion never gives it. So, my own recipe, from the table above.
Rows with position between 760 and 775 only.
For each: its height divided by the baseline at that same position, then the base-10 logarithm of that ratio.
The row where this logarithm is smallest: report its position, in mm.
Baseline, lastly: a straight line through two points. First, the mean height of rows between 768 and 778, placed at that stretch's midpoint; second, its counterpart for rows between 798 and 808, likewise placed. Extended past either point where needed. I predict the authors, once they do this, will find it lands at 761.5 mm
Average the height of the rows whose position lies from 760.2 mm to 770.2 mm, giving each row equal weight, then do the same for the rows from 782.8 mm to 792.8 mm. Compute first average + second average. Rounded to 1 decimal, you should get 4.1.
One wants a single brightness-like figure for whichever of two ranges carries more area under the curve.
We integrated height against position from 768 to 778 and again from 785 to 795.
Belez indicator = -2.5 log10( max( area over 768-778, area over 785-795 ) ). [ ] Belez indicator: -3.31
